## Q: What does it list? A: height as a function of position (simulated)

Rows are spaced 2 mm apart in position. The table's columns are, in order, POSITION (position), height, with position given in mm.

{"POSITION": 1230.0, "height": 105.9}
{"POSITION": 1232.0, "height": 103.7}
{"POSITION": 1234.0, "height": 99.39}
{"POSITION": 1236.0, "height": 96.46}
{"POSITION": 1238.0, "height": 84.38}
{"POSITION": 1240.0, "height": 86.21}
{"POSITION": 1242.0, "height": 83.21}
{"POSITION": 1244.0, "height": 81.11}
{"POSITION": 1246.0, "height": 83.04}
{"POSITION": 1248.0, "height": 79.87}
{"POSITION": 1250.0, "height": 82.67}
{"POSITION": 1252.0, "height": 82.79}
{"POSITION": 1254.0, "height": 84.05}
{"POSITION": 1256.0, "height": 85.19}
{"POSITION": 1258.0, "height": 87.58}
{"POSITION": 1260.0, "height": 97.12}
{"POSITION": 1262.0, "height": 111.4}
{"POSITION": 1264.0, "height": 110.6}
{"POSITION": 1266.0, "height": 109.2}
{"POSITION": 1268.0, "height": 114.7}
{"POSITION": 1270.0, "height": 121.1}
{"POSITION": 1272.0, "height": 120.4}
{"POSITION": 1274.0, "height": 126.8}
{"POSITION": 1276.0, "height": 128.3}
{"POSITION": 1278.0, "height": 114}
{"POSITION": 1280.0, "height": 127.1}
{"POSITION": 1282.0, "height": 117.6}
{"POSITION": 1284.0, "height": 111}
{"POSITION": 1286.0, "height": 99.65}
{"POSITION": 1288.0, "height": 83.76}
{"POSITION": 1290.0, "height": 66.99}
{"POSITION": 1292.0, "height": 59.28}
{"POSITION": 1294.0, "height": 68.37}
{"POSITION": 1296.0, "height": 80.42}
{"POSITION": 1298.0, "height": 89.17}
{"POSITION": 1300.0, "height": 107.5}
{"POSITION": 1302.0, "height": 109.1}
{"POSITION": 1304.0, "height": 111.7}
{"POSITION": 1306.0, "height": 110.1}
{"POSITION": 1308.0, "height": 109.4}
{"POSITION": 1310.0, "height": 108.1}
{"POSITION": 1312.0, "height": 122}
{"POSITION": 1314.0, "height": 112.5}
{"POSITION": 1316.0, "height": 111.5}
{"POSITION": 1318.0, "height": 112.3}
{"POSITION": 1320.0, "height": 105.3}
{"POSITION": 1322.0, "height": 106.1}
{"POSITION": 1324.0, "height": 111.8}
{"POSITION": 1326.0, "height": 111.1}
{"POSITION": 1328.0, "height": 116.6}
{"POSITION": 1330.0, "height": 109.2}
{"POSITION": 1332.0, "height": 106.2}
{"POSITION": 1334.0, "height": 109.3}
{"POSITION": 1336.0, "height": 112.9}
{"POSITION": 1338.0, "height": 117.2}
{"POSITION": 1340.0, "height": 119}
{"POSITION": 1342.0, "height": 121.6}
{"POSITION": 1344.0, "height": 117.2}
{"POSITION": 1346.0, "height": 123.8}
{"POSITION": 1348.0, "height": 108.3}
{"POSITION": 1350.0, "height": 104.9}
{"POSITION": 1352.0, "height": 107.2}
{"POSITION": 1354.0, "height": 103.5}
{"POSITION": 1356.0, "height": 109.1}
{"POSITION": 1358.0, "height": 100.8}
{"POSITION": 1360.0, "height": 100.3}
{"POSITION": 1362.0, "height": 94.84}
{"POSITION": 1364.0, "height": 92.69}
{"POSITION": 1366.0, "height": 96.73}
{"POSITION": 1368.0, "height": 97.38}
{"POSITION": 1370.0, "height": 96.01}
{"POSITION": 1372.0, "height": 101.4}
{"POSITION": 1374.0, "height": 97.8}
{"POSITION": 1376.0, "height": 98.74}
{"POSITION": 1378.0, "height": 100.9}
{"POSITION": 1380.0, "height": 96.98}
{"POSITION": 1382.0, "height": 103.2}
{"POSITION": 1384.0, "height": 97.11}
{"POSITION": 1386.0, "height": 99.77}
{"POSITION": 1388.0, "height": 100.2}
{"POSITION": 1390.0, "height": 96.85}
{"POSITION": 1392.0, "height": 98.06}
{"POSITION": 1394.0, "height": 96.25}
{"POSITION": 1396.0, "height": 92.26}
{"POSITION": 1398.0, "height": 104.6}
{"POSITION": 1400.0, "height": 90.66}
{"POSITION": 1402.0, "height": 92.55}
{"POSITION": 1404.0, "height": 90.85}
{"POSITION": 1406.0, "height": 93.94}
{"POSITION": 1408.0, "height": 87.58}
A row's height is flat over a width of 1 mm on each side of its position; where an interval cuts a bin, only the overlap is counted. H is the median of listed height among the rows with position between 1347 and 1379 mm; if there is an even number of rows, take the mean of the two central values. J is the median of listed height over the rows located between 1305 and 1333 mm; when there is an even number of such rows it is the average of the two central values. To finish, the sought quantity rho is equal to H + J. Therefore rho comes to 211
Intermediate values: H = 101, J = 111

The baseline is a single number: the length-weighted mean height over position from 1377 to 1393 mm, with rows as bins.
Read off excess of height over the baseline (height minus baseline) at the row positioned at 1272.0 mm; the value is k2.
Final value 21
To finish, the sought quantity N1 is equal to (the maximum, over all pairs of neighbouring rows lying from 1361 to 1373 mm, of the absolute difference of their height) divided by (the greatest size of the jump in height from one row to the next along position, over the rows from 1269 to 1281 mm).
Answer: 0.4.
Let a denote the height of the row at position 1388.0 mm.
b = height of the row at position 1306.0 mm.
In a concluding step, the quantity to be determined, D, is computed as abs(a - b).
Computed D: 9.9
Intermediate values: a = 100.2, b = 110.1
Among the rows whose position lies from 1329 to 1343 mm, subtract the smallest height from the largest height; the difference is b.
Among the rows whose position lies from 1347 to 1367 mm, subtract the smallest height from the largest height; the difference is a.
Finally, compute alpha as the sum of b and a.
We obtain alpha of 32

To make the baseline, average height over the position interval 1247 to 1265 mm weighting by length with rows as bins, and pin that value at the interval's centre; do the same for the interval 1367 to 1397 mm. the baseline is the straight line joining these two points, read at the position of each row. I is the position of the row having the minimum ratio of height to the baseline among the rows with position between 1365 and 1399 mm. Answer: 1396.0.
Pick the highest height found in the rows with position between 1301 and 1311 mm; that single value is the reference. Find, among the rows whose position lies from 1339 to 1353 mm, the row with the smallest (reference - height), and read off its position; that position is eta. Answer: 1346.0 mm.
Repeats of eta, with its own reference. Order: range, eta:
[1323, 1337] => 1328.0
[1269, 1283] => 1276.0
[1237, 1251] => 1240.0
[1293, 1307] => 1304.0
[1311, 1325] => 1312.0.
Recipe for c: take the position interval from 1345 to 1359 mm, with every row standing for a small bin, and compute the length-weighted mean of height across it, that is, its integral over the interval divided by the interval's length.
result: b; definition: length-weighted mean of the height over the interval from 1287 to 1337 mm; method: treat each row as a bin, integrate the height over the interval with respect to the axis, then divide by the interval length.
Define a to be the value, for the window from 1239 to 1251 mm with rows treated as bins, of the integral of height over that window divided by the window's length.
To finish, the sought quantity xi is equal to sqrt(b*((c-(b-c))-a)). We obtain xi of 57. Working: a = 83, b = 102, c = 108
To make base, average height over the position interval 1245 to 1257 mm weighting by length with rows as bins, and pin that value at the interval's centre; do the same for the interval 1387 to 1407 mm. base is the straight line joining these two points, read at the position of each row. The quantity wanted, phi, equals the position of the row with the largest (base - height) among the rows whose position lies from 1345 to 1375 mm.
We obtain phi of 1364.0 mm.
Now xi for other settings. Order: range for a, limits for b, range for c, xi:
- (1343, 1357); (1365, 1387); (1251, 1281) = 26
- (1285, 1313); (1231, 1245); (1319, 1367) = 54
